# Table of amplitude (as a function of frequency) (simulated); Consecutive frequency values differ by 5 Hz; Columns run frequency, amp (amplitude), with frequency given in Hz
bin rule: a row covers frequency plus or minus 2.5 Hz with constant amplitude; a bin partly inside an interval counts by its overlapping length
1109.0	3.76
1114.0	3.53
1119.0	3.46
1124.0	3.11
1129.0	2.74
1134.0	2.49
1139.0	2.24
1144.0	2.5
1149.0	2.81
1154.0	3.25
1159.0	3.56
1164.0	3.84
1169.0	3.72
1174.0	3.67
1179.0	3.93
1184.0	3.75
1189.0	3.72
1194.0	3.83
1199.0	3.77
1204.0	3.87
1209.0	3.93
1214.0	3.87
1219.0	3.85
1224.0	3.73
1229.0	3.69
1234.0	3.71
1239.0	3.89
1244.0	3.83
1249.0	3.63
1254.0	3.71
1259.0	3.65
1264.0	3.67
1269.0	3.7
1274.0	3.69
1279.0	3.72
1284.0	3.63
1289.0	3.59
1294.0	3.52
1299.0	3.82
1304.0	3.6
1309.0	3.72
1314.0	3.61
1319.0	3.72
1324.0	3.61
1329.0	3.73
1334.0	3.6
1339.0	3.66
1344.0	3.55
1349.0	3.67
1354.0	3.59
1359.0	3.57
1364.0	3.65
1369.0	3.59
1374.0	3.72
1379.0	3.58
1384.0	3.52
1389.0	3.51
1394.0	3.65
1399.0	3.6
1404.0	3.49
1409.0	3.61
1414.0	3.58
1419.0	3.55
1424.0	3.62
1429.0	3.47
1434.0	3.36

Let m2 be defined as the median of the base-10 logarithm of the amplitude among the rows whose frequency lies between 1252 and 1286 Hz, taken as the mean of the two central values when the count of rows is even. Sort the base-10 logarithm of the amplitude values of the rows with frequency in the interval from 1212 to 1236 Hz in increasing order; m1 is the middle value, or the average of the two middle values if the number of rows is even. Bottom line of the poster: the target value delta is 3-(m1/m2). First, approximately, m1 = 0.57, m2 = 0.567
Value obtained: 1.99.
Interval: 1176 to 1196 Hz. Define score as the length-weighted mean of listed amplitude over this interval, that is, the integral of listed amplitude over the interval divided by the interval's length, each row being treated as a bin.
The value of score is 3.80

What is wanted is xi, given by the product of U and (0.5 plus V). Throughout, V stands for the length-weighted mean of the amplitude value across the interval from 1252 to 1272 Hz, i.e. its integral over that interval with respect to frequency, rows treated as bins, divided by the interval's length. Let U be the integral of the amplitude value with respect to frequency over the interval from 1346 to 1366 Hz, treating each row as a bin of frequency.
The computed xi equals 303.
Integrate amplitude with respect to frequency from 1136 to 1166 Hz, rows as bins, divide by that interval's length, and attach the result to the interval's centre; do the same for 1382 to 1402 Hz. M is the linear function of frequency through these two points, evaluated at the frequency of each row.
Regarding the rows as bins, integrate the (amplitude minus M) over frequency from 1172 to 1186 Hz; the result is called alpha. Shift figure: 10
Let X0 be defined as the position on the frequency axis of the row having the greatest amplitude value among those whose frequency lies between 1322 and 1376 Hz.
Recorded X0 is 1329.0 Hz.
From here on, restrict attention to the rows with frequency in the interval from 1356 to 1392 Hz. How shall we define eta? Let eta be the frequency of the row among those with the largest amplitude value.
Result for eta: 1374.0 Hz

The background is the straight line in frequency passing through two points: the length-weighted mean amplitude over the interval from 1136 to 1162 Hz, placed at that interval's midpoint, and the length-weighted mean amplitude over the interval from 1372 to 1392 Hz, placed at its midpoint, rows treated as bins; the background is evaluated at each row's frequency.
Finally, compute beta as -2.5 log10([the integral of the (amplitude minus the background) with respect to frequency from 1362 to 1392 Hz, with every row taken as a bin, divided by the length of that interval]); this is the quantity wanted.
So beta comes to 3.8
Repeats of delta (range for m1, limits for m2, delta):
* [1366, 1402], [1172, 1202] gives 2.03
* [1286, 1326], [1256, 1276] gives 2.01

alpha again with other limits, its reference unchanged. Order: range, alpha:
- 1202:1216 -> 10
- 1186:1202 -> 11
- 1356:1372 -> 2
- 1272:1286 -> 5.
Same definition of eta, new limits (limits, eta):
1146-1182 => 1179.0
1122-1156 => 1154.0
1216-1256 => 1239.0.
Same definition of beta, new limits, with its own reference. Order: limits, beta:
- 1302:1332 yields 1.4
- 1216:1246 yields 0.5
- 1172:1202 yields 0.3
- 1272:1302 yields 1.1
